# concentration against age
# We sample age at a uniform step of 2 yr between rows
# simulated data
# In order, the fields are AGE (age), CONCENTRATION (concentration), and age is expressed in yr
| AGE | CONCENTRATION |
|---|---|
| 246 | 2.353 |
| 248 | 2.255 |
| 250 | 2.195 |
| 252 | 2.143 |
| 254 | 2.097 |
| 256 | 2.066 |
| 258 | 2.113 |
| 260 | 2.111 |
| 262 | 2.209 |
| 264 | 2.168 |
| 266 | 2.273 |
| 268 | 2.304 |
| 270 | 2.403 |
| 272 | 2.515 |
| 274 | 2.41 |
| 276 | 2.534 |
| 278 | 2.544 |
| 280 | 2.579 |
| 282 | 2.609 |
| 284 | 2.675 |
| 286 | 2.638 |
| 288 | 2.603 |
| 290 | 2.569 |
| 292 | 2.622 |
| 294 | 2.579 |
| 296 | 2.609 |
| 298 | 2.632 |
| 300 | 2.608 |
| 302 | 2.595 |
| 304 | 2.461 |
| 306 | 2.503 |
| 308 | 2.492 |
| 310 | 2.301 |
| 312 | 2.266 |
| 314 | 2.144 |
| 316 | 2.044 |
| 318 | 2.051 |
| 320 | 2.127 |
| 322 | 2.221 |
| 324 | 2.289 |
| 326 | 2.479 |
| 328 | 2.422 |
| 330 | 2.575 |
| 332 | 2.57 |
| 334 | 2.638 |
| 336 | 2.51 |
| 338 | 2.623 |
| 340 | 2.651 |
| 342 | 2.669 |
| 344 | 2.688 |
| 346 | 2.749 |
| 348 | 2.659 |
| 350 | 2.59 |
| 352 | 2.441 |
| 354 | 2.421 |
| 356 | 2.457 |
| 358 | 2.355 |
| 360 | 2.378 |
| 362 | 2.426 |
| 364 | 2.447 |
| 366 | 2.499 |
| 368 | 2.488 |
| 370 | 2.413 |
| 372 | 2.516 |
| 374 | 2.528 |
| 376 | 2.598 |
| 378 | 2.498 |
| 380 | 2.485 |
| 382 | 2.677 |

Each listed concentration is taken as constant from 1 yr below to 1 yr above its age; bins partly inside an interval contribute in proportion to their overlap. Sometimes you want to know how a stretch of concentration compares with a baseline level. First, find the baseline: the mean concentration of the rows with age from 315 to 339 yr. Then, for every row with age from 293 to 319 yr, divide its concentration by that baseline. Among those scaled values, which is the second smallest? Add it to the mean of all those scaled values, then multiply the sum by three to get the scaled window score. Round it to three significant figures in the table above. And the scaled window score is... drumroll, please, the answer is 5.62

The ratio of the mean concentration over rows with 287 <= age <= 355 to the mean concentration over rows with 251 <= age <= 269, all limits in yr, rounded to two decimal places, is 1.15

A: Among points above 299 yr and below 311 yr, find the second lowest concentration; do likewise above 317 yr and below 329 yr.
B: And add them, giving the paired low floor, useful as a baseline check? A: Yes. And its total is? 4.59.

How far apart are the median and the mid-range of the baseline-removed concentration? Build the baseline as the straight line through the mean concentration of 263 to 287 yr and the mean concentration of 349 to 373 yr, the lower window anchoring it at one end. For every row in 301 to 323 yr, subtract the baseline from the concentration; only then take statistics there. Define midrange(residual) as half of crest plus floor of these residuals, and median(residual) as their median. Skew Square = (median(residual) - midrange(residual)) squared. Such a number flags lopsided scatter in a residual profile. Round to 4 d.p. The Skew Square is 0.0028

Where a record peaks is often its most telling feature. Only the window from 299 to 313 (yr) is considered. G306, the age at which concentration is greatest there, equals 300 yr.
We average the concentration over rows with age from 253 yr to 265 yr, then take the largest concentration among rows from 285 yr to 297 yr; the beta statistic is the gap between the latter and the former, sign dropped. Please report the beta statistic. 0.51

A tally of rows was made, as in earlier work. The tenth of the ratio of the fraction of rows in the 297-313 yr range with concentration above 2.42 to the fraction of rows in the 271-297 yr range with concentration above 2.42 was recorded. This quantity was 0.081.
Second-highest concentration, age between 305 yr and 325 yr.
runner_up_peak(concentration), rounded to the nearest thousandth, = 2.492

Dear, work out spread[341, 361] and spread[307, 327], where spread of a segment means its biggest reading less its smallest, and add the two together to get 0.84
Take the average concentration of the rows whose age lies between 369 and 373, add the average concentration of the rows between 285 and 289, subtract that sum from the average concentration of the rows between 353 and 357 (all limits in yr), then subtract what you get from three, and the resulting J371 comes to 5.65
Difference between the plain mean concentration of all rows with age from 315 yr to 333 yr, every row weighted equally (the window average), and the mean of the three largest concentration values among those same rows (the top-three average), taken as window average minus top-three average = -0.233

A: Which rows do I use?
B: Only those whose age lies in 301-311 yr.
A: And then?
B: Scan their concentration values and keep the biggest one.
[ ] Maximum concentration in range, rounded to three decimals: 2.595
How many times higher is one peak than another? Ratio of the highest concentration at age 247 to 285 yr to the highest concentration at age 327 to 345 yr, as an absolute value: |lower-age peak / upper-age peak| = 1.00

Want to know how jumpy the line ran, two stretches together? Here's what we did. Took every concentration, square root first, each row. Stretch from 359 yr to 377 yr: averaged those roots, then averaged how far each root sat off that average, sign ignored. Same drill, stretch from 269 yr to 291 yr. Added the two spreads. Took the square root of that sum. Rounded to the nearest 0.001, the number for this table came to 0.194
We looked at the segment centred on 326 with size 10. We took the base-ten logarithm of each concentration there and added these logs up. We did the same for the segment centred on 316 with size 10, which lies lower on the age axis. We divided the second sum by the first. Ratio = 0.86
